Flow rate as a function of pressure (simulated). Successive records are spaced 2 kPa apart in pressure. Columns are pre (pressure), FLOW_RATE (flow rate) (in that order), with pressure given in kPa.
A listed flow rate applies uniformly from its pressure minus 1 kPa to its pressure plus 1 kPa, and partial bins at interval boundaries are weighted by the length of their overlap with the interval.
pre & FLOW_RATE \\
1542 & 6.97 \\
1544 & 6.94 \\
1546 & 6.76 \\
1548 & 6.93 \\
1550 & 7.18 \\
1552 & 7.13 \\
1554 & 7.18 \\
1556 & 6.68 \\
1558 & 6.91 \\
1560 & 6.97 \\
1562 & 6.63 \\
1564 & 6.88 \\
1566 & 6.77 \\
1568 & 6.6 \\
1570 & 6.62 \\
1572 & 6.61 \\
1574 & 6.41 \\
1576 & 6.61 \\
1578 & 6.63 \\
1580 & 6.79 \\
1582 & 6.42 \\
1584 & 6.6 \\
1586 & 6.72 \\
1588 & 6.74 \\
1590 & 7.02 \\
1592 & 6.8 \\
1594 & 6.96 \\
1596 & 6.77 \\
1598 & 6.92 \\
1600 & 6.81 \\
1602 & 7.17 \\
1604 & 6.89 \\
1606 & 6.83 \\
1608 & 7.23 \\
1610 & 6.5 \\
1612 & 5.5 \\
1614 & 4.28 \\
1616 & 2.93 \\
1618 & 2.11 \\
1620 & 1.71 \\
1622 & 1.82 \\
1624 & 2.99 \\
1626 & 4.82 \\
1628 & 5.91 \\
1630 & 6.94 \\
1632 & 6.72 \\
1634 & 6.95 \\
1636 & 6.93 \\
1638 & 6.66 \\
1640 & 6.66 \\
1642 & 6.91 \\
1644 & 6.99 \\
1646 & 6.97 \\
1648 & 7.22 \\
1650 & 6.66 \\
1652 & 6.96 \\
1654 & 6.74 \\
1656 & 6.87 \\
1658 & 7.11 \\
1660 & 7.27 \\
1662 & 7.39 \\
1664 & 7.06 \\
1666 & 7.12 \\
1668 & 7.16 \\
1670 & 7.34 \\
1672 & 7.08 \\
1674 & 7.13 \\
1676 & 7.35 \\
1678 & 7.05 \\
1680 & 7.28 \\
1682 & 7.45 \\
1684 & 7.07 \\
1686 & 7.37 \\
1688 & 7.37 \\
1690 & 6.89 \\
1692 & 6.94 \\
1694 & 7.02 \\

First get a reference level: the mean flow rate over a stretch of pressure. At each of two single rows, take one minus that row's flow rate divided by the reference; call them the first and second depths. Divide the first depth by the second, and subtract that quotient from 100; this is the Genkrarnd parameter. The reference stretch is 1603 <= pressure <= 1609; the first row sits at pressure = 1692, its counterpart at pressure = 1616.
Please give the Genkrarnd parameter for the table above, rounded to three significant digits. 100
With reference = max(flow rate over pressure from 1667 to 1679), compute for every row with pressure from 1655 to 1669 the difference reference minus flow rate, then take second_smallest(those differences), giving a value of 0.1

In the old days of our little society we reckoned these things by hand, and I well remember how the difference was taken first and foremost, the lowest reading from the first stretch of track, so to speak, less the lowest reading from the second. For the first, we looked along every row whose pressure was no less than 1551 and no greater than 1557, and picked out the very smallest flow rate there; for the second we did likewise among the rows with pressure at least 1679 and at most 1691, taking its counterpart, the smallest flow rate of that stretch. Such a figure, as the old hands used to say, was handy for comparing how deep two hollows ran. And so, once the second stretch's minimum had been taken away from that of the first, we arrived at -0.2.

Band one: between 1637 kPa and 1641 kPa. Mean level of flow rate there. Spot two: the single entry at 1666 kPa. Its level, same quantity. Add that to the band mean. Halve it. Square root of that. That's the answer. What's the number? 2.62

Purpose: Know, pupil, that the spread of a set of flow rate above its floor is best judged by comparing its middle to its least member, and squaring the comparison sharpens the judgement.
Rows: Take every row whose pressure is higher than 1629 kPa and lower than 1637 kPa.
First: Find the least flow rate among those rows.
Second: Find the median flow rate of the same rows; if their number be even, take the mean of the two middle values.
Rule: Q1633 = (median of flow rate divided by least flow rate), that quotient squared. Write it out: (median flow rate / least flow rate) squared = 1.07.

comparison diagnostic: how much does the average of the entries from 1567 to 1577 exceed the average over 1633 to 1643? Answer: -0.25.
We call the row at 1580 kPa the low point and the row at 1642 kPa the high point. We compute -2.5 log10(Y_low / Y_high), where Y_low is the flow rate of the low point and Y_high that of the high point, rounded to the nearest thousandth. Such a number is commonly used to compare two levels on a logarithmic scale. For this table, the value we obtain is 0.019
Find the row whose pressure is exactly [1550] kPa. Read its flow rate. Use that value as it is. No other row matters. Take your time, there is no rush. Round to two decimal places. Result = 7.18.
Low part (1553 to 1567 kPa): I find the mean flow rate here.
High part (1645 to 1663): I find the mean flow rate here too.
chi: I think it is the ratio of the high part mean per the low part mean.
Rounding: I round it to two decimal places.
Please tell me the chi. 1.02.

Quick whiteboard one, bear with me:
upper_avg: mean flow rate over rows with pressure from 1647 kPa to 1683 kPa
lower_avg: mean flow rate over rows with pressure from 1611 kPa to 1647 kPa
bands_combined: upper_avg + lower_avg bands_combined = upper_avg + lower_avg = 12.3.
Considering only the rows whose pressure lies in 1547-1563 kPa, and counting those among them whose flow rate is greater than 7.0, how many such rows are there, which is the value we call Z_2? 3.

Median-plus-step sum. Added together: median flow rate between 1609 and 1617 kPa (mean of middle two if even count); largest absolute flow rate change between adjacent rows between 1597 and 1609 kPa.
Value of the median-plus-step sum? 5.29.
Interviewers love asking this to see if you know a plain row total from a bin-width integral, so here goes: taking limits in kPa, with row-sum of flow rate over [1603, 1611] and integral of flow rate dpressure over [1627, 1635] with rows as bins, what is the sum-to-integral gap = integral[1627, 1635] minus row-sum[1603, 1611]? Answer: 25.6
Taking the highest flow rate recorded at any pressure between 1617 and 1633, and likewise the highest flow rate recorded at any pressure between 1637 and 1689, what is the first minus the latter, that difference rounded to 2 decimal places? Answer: -0.51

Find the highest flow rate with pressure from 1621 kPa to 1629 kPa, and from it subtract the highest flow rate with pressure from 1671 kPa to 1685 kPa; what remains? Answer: -1.5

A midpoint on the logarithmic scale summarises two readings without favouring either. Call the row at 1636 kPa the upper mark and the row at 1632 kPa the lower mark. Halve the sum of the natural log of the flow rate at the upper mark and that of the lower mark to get 1.92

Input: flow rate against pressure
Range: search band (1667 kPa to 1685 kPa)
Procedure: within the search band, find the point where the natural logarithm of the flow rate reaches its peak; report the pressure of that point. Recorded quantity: 1682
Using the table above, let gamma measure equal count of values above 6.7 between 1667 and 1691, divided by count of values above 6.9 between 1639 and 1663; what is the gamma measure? 1.5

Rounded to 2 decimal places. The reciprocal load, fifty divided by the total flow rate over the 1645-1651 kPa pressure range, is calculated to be 2.40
